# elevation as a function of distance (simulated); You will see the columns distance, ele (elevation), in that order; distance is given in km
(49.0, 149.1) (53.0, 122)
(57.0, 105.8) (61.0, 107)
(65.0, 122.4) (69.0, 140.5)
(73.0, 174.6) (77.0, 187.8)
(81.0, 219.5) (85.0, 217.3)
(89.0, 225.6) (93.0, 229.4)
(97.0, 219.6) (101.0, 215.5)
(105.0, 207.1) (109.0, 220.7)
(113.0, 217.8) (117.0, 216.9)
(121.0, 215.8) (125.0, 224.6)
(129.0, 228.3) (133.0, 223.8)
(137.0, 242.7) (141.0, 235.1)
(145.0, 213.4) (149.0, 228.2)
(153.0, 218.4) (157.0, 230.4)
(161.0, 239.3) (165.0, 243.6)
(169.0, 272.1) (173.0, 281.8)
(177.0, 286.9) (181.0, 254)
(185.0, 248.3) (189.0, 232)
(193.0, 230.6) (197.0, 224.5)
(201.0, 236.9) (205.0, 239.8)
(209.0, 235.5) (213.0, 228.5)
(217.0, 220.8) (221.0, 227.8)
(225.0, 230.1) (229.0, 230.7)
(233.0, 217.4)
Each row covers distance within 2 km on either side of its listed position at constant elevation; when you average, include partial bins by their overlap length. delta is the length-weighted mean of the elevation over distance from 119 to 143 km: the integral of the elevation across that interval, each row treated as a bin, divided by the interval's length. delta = 228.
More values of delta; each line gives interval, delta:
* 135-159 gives 228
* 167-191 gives 263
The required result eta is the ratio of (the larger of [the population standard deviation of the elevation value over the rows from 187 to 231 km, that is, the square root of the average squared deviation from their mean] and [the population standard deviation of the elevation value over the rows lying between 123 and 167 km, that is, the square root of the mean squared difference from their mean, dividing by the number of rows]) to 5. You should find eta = 1.9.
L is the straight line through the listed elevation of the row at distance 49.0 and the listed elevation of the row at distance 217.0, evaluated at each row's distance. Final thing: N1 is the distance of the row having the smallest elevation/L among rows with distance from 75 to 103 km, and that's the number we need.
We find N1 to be 77.0 km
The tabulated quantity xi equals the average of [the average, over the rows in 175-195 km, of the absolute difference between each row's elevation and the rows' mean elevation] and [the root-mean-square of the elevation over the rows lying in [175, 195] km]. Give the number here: 134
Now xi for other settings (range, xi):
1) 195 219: 119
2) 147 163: 117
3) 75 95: 114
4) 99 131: 112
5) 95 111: 110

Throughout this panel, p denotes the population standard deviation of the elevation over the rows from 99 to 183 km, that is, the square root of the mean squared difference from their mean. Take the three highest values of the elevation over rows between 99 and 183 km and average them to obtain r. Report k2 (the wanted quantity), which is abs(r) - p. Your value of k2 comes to 258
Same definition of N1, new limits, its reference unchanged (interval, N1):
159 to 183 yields 161.0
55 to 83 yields 57.0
